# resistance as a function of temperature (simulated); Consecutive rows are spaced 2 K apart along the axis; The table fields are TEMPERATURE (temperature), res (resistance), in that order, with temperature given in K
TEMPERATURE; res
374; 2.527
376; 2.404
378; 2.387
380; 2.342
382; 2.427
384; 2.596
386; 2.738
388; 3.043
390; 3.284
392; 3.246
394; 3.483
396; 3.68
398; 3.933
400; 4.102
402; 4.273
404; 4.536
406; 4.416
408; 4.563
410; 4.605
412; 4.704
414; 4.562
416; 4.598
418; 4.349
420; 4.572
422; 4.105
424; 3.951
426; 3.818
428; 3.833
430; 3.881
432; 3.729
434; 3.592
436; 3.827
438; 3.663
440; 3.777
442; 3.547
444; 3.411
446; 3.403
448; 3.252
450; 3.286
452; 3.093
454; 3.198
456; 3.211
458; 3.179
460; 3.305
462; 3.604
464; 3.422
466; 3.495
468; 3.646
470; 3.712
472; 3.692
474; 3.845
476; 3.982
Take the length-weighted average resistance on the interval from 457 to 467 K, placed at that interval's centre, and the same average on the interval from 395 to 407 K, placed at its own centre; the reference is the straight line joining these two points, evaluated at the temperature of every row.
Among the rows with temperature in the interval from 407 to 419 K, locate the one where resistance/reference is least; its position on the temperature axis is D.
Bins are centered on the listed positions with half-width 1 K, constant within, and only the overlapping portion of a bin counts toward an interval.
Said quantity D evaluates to 418 K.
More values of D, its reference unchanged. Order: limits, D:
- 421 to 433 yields 432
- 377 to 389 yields 380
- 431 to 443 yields 434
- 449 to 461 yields 452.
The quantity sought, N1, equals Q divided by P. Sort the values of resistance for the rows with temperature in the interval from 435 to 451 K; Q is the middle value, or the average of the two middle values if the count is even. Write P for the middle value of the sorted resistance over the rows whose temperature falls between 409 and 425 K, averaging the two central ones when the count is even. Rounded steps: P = 4.57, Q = 3.5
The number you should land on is 0.76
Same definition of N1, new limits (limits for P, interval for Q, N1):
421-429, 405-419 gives 1.17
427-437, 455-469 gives 0.89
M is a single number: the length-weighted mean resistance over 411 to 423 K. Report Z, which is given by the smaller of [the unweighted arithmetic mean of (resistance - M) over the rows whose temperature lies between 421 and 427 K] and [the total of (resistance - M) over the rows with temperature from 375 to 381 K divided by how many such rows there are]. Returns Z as -2.1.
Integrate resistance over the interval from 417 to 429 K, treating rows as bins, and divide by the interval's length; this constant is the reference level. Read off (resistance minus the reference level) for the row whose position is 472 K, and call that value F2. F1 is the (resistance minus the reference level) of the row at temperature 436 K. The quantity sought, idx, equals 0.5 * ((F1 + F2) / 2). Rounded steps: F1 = -0.3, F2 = -0.4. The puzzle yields -0.17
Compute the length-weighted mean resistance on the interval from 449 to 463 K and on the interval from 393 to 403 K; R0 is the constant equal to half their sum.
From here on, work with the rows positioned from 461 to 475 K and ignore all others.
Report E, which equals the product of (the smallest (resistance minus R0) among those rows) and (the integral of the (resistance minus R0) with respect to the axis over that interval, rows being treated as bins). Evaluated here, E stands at -0.1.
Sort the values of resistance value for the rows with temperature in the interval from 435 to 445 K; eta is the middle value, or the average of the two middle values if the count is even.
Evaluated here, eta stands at 3.7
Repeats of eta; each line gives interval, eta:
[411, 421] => 4.6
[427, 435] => 3.8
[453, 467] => 3.3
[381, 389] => 2.7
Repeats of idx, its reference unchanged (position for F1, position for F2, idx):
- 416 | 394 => -0.03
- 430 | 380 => -0.50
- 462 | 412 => 0.02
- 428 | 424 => -0.11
